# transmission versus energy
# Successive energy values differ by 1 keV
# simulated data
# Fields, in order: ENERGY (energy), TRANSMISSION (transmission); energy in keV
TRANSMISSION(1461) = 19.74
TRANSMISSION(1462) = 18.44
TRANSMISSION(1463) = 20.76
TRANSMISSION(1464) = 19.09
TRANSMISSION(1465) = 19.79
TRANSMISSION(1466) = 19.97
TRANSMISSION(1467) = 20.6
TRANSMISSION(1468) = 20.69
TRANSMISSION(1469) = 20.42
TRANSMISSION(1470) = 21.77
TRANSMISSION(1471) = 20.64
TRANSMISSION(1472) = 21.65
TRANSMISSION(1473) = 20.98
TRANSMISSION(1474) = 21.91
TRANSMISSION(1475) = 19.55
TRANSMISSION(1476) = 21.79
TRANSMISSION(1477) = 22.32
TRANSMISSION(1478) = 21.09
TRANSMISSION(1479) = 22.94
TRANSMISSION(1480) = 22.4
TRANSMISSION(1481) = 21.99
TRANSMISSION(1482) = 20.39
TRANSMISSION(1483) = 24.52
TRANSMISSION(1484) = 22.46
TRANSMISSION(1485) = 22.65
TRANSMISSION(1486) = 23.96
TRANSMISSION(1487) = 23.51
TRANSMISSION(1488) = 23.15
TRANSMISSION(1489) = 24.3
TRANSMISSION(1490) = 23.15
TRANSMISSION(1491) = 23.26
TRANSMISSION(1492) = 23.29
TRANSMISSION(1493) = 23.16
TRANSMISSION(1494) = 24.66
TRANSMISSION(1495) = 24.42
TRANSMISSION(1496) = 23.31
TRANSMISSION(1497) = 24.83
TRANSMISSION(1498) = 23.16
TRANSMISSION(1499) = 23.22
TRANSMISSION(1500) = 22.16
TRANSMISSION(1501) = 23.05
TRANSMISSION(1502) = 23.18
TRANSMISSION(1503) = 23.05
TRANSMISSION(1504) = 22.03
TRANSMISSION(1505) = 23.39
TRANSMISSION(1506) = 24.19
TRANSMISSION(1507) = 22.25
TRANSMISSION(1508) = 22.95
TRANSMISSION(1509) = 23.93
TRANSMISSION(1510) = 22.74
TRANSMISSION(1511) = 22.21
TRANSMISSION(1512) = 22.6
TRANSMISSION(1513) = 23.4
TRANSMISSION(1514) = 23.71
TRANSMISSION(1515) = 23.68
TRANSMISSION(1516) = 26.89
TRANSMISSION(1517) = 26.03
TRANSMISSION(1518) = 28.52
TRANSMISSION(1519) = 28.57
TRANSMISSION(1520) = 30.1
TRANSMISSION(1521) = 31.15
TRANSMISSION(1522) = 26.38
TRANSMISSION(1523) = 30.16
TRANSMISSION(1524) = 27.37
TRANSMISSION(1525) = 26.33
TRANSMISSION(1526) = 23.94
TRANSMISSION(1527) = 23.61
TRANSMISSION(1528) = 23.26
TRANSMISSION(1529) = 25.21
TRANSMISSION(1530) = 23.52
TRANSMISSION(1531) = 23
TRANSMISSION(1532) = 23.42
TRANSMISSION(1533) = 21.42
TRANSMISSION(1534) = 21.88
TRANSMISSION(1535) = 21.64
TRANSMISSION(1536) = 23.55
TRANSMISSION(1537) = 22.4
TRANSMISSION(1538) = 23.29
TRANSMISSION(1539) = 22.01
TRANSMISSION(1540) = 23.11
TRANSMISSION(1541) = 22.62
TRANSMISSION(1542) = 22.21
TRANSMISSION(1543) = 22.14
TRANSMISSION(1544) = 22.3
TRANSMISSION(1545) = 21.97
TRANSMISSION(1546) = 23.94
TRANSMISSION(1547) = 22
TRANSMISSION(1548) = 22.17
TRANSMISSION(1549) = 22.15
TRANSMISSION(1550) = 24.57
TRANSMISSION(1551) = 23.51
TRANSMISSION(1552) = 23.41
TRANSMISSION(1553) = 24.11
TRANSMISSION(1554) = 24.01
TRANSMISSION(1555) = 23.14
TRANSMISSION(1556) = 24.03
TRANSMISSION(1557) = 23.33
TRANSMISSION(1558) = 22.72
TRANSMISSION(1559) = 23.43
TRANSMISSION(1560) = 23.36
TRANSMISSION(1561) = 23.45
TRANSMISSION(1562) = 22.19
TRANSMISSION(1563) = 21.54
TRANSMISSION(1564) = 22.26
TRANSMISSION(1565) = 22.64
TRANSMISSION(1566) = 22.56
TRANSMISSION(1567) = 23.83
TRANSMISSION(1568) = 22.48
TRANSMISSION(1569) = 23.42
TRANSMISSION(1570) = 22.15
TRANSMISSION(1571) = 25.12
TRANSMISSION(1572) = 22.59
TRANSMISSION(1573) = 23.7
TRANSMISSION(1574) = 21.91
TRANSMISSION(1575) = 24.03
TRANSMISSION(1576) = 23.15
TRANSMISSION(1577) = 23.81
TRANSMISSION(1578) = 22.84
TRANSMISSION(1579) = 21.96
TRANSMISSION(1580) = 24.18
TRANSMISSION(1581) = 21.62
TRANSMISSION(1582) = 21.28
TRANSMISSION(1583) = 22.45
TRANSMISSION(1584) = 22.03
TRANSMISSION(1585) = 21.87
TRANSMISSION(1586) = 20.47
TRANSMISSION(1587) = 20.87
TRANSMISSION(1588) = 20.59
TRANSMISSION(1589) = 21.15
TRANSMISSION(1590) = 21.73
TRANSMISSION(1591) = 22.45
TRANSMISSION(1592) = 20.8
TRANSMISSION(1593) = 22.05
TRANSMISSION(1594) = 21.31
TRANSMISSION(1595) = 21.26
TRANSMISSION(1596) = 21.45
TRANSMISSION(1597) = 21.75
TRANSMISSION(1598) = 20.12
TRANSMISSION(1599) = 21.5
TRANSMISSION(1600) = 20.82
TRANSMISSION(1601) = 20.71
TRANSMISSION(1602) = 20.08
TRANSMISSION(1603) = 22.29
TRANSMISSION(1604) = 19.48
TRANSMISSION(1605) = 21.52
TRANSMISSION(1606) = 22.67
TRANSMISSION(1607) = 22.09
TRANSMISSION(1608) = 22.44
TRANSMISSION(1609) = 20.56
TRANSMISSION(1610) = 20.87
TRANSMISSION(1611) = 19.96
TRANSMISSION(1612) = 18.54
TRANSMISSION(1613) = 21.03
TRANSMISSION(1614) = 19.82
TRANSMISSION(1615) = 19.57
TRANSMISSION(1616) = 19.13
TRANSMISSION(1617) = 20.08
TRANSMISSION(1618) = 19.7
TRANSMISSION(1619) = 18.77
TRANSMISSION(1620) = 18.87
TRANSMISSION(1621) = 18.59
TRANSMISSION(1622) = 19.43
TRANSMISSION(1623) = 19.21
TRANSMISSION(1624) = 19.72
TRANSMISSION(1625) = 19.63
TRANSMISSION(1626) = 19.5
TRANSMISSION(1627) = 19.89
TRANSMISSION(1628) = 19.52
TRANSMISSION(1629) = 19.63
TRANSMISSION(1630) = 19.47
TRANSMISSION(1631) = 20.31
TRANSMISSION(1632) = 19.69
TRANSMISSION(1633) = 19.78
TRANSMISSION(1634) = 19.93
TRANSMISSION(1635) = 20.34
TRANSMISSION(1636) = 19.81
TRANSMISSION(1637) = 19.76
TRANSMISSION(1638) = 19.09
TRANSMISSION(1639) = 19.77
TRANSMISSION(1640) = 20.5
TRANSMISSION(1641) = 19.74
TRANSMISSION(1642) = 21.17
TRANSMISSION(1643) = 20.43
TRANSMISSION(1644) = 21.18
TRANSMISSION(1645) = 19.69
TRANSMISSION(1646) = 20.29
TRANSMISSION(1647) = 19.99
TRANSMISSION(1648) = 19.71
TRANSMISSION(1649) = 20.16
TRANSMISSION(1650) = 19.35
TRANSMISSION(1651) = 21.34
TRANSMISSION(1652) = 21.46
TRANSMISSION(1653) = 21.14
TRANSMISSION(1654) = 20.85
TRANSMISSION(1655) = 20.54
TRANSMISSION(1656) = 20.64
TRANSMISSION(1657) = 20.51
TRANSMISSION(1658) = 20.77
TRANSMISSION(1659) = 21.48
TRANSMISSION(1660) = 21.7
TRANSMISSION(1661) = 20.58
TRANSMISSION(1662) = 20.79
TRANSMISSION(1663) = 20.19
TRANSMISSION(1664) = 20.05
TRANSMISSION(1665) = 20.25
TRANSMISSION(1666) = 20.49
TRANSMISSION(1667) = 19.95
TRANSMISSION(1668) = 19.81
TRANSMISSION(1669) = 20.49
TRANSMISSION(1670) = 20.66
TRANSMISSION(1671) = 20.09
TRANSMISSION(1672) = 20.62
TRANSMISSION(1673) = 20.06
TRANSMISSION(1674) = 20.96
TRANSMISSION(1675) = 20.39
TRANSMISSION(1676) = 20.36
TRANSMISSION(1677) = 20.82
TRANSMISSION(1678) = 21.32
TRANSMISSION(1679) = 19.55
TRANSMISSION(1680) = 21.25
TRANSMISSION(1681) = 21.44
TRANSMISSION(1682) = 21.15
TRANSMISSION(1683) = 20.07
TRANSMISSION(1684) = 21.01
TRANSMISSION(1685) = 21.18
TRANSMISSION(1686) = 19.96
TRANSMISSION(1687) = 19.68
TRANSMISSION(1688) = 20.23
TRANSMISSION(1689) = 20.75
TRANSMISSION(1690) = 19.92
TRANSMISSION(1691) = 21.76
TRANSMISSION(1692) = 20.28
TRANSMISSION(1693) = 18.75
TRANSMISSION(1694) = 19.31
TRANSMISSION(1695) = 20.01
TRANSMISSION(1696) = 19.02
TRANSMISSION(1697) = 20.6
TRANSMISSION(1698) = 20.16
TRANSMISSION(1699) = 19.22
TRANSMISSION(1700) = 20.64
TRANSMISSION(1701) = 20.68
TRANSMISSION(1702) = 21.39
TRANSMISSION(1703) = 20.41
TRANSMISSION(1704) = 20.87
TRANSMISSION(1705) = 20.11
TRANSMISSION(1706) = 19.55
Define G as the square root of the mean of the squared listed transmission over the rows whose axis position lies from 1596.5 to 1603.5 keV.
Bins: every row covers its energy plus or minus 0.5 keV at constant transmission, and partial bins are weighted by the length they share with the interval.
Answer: 21.1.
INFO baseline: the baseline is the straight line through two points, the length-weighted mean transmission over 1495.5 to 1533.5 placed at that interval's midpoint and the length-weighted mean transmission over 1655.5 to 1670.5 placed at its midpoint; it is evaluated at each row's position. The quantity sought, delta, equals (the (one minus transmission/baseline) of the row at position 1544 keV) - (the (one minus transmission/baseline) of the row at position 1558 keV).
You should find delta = 0.03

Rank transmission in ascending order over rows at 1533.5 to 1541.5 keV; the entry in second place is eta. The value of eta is 21.88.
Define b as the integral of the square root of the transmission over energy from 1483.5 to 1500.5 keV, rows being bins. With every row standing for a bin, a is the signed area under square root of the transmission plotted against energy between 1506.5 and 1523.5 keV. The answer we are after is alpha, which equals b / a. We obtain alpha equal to 0.96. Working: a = 85.9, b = 82.3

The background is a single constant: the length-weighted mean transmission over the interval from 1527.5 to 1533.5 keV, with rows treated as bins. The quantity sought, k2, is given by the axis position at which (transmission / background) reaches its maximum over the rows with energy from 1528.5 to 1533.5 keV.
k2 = 1529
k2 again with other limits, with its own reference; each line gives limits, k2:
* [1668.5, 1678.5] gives 1678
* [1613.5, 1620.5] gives 1617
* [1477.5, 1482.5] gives 1479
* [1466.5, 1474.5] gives 1474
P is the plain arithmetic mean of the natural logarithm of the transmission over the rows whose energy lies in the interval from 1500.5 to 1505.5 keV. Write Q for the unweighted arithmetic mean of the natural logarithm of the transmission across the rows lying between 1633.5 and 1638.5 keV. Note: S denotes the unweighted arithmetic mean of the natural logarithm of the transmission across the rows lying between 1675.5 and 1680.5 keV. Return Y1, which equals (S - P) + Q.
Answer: 2.88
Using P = 3.13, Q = 2.98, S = 3.03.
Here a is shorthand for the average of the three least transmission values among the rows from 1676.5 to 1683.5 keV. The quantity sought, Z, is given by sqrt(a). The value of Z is 4.49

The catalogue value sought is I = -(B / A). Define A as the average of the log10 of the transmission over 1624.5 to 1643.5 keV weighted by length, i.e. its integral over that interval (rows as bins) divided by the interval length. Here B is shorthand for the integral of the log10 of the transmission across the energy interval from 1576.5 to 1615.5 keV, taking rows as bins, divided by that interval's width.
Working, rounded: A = 1.30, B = 1.33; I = -1.02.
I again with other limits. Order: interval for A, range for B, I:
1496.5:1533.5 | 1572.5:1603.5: -0.96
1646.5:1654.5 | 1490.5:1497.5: -1.05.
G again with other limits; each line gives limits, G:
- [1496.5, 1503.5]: 23.2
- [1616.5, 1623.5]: 19.2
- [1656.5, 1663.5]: 20.9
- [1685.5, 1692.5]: 20.4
